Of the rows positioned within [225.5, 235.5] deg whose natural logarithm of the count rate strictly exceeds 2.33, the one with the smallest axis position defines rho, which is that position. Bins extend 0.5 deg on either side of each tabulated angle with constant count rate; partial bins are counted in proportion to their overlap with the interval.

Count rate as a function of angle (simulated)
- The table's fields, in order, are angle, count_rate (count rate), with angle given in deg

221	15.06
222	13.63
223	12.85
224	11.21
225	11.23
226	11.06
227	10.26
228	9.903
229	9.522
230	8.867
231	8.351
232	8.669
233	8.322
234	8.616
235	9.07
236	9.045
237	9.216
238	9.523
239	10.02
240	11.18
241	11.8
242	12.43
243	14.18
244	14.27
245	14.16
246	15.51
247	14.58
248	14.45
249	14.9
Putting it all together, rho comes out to 226 deg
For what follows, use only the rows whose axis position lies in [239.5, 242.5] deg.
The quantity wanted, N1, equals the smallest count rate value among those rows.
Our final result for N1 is 11.18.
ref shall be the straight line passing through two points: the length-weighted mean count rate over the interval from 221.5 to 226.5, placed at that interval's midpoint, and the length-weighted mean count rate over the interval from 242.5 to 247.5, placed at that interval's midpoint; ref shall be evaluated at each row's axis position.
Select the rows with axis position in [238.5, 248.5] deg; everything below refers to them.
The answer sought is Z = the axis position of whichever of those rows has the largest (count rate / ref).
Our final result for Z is 246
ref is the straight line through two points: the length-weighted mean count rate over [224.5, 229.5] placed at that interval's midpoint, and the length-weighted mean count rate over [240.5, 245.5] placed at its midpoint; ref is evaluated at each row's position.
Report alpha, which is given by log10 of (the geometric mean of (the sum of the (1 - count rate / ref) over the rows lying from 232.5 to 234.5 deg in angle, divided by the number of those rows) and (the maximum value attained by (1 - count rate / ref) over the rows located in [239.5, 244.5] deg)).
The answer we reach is -0.73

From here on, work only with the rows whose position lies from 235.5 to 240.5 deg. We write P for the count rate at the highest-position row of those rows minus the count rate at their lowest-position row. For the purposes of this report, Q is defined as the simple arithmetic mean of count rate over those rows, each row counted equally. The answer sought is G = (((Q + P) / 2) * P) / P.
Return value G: 6.0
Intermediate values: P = 2.1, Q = 9.8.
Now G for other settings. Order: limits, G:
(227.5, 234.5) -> 3.8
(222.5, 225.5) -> 5.1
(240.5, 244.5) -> 7.8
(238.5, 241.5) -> 6.4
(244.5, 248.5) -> 7.5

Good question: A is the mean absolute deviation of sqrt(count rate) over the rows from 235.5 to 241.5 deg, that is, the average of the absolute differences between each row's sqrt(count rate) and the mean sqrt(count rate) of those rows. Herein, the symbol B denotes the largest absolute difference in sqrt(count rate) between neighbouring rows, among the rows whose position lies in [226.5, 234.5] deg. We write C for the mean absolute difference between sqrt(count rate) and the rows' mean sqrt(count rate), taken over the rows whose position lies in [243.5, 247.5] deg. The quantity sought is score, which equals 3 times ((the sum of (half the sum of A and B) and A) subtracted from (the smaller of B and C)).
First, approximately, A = 0.140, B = 0.11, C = 0.06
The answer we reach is -0.6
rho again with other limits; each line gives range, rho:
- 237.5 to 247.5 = 240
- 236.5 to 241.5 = 240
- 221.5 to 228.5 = 222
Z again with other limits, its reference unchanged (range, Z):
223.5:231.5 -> 224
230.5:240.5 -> 240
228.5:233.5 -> 229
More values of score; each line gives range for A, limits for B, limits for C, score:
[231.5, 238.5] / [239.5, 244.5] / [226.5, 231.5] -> -0.3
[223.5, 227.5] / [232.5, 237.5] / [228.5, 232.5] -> -0.2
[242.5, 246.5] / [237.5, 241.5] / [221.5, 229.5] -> -0.1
